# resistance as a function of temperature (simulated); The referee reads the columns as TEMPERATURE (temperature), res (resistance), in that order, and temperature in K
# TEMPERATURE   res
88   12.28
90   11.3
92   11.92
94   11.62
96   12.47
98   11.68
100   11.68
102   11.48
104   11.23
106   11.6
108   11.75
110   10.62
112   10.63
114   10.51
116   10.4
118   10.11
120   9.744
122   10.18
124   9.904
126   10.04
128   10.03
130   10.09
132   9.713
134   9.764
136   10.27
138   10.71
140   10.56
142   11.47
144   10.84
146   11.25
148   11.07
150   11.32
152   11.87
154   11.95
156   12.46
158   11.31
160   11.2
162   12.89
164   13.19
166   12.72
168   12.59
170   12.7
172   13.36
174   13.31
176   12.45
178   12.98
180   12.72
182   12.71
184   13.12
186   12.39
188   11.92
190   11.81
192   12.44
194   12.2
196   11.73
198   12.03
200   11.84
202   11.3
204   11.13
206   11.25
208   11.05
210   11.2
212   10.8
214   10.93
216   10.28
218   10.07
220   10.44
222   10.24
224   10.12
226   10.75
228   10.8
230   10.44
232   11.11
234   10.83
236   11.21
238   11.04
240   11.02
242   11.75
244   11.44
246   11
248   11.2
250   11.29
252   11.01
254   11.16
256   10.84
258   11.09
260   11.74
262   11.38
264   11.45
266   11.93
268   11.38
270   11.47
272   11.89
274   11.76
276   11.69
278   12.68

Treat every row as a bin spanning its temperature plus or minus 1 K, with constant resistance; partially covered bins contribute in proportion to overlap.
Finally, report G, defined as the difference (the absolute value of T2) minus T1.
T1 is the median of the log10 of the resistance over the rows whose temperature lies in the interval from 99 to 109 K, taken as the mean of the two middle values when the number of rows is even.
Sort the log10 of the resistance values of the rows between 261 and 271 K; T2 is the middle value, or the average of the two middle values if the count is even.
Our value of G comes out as -0.006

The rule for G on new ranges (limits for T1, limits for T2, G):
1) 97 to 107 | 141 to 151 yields -0.013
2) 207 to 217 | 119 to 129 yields -0.037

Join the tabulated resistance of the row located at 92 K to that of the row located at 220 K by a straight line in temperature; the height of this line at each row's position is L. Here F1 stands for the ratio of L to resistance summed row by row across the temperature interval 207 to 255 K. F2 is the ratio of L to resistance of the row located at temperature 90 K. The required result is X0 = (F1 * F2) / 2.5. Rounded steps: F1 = 22.8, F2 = 1.06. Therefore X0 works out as 9.6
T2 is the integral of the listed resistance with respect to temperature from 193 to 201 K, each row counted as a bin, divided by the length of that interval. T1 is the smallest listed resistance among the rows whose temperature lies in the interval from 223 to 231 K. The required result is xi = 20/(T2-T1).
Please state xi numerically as 11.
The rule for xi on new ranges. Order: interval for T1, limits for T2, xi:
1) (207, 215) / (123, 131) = -26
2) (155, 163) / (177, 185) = 12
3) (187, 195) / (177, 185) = 19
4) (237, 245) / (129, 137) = -19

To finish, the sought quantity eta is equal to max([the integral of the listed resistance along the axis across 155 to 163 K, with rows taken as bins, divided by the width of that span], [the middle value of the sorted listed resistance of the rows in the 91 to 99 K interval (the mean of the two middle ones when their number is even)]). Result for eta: 12.0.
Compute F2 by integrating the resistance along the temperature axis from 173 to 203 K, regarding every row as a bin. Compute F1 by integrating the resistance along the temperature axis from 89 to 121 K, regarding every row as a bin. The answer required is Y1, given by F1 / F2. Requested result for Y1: 1.0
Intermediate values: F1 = 357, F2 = 370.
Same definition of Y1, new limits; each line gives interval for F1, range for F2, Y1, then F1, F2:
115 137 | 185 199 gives 1.3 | 220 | 169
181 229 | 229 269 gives 1.2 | 545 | 449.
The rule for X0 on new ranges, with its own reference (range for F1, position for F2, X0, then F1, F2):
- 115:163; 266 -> 8.5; 25.5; 0.83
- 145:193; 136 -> 9.6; 21.6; 1.11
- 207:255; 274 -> 7.6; 22.8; 0.83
